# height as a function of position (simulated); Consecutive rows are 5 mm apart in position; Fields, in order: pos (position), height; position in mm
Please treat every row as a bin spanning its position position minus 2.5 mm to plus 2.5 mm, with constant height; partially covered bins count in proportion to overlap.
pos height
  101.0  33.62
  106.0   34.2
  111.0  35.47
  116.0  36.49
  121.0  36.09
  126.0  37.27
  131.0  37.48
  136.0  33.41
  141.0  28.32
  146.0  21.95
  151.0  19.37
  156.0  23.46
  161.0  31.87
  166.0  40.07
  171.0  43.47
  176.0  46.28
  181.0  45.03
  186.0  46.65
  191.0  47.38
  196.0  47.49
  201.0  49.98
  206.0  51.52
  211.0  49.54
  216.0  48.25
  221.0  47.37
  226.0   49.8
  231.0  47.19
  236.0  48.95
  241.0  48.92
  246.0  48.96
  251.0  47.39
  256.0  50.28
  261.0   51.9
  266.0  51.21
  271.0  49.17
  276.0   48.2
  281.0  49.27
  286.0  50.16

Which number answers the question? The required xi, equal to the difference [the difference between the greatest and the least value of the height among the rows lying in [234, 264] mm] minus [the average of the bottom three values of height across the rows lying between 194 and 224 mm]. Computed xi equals -43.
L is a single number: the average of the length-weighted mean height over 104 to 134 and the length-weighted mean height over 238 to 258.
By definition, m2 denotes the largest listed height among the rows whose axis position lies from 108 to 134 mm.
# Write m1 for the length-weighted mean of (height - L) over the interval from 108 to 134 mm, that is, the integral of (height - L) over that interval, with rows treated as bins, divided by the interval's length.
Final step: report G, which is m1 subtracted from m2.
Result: 43.5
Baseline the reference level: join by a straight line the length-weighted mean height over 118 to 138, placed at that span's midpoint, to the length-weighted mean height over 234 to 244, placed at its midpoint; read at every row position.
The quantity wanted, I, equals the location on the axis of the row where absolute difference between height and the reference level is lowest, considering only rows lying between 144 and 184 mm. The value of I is 166.0 mm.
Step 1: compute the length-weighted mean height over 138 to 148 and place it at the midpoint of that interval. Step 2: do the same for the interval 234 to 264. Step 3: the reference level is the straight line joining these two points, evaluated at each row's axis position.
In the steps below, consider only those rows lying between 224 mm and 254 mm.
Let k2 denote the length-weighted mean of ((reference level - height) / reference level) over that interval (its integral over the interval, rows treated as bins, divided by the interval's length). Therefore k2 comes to -0.03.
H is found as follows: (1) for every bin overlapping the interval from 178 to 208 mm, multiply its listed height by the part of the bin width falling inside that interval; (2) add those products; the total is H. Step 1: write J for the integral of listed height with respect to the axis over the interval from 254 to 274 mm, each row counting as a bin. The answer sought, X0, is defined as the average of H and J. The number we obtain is 1225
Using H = 1438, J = 1012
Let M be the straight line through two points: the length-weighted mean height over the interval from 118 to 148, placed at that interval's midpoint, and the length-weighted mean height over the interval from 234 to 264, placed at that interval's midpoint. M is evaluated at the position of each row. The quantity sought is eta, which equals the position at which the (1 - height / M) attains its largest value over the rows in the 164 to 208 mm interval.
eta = 166.0 mm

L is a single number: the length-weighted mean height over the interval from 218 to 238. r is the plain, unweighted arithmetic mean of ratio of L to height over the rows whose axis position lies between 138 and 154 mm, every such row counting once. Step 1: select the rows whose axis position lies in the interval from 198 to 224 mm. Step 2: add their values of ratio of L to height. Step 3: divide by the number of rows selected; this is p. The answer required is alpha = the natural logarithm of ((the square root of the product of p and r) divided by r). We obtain -0.4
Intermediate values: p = 1.0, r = 2.13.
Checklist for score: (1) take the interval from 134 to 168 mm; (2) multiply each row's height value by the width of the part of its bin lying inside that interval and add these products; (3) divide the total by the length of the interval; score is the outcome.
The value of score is 28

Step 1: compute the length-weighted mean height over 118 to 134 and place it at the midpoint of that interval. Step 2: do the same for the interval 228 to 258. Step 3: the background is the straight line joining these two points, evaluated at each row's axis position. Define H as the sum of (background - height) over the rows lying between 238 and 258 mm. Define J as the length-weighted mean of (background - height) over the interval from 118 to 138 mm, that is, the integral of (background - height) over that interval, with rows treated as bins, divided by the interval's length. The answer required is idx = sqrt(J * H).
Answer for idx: 1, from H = 1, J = 1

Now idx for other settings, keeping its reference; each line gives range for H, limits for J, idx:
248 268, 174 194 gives 1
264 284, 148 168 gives 10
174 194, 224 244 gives 4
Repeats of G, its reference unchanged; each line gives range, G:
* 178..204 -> 45.1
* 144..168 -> 55.4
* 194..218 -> 44.6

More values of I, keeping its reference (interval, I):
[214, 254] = 241.0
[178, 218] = 216.0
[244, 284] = 261.0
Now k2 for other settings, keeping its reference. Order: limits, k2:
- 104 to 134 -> -0.79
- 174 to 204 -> -0.31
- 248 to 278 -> 0.05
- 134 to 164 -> 0.01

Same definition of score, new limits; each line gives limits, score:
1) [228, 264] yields 49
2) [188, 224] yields 49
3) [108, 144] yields 35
